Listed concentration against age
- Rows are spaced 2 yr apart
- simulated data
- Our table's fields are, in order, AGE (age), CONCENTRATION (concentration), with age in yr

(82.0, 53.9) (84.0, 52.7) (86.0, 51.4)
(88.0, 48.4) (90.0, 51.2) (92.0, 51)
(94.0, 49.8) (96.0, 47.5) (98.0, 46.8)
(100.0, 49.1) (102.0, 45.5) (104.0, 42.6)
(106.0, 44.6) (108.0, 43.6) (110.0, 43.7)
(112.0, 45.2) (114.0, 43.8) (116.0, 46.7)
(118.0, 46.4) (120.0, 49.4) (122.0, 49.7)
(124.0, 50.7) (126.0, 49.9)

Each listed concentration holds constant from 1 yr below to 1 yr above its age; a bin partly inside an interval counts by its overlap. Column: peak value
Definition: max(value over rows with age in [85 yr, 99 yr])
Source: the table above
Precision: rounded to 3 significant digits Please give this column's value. 51.4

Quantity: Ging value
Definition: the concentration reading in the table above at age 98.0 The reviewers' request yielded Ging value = 46.8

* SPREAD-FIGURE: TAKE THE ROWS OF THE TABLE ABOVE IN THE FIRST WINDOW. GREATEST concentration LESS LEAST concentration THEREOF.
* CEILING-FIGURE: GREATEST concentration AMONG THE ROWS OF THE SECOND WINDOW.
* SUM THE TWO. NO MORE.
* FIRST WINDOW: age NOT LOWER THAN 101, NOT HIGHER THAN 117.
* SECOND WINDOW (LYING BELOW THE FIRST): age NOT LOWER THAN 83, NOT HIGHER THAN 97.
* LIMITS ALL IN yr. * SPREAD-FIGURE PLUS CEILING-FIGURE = 56.8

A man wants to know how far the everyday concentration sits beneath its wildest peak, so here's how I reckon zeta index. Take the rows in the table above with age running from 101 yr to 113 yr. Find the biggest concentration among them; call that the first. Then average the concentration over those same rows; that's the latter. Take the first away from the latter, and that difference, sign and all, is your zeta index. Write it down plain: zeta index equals -1.3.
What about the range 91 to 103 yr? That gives -2.7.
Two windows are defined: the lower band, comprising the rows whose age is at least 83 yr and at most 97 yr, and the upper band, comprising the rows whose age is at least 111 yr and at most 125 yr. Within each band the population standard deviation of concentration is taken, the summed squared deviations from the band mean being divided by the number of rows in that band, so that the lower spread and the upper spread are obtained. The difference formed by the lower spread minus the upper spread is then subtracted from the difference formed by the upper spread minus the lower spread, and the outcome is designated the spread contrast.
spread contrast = 1.4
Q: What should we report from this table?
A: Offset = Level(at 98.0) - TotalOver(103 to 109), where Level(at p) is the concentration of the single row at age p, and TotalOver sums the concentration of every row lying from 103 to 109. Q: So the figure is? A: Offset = -84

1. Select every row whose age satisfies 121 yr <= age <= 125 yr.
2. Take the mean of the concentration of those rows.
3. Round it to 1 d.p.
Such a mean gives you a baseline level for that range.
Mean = 50.2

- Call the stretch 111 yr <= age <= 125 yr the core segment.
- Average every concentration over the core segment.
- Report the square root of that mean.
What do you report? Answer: 6.89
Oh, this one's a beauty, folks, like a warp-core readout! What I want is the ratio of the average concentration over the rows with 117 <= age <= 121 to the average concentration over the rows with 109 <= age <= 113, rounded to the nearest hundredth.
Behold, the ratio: 1.08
